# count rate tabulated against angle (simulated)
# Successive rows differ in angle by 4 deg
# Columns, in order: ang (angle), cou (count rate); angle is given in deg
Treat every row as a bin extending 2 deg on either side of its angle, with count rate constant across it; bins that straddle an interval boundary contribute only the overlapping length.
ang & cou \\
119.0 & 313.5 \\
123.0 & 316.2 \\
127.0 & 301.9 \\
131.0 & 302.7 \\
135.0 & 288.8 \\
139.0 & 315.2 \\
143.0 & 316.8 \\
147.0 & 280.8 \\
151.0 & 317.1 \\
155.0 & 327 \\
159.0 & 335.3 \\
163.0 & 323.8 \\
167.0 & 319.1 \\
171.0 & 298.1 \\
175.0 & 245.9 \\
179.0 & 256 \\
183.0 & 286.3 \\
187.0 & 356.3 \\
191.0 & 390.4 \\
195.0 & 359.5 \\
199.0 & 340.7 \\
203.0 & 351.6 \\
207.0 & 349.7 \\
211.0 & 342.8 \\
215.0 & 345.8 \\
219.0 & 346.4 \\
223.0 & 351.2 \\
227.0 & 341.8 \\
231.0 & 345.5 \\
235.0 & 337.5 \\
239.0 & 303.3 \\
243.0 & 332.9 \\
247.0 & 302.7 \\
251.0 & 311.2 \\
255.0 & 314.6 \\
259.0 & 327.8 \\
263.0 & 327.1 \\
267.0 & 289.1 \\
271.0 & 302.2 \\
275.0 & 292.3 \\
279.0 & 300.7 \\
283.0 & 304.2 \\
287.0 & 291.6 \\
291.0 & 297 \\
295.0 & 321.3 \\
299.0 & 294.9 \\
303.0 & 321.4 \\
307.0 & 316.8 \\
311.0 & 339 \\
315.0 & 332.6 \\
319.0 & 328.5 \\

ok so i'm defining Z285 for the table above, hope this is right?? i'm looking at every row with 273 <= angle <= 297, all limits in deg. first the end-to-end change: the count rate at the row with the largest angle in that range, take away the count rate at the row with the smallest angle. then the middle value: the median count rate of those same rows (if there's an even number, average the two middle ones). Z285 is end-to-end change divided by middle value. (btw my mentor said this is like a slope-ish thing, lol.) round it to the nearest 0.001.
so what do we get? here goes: 0.097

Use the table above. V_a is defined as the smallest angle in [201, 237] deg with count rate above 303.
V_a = 203.0 deg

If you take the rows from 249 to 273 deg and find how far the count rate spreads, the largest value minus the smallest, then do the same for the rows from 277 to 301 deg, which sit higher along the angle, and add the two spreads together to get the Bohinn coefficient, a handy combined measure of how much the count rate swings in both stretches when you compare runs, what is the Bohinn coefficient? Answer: 68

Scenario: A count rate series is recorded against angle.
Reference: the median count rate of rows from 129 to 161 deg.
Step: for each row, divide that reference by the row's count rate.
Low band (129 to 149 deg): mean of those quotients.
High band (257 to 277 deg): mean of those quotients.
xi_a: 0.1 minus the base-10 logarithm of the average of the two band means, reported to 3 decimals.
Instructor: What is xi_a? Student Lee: 0.082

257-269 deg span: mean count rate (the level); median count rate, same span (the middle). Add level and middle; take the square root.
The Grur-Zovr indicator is 25.3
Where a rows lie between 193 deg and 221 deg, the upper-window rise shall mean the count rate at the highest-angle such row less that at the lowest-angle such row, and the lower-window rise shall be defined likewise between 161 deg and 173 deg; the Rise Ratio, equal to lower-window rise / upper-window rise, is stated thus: 2.0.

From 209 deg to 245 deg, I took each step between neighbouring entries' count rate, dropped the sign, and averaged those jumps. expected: 12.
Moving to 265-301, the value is 13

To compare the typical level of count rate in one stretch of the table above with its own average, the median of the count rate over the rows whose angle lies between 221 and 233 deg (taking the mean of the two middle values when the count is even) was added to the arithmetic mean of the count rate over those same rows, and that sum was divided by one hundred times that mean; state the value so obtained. 0.0200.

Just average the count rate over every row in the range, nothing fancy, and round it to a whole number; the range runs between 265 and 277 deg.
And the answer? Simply 295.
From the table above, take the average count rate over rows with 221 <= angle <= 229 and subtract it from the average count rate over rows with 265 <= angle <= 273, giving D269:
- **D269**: -51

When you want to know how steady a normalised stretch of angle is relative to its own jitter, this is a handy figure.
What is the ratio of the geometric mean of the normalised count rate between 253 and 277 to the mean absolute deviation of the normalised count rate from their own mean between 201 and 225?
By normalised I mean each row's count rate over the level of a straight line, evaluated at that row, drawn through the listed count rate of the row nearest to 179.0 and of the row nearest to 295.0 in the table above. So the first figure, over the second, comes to 49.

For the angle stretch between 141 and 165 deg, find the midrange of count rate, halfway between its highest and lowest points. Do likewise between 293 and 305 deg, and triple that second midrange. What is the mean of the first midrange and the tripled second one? 616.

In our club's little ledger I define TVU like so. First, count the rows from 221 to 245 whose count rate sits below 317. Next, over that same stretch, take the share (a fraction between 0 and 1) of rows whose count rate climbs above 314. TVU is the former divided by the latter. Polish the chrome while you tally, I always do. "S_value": 1.2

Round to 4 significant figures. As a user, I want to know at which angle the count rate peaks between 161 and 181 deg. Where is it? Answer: 163.0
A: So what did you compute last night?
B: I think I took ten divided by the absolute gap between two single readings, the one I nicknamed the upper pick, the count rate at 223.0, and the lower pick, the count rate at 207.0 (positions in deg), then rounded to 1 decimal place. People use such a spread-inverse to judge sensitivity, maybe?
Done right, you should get 6.7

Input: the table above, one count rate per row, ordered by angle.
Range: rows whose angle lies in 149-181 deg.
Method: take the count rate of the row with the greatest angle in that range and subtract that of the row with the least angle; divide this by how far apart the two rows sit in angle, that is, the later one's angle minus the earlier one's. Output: -2.2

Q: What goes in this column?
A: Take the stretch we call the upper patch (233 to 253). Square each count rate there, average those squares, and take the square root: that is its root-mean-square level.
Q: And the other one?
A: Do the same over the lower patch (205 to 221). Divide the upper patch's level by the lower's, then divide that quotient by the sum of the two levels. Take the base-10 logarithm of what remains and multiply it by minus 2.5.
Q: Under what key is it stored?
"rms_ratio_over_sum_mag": 7.15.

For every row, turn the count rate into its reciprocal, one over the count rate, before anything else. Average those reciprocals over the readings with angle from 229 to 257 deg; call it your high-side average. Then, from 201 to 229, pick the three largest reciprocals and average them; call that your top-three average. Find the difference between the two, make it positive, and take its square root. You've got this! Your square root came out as 0.015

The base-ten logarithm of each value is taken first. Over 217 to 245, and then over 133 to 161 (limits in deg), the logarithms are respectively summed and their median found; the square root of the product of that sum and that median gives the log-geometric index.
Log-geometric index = 6.65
